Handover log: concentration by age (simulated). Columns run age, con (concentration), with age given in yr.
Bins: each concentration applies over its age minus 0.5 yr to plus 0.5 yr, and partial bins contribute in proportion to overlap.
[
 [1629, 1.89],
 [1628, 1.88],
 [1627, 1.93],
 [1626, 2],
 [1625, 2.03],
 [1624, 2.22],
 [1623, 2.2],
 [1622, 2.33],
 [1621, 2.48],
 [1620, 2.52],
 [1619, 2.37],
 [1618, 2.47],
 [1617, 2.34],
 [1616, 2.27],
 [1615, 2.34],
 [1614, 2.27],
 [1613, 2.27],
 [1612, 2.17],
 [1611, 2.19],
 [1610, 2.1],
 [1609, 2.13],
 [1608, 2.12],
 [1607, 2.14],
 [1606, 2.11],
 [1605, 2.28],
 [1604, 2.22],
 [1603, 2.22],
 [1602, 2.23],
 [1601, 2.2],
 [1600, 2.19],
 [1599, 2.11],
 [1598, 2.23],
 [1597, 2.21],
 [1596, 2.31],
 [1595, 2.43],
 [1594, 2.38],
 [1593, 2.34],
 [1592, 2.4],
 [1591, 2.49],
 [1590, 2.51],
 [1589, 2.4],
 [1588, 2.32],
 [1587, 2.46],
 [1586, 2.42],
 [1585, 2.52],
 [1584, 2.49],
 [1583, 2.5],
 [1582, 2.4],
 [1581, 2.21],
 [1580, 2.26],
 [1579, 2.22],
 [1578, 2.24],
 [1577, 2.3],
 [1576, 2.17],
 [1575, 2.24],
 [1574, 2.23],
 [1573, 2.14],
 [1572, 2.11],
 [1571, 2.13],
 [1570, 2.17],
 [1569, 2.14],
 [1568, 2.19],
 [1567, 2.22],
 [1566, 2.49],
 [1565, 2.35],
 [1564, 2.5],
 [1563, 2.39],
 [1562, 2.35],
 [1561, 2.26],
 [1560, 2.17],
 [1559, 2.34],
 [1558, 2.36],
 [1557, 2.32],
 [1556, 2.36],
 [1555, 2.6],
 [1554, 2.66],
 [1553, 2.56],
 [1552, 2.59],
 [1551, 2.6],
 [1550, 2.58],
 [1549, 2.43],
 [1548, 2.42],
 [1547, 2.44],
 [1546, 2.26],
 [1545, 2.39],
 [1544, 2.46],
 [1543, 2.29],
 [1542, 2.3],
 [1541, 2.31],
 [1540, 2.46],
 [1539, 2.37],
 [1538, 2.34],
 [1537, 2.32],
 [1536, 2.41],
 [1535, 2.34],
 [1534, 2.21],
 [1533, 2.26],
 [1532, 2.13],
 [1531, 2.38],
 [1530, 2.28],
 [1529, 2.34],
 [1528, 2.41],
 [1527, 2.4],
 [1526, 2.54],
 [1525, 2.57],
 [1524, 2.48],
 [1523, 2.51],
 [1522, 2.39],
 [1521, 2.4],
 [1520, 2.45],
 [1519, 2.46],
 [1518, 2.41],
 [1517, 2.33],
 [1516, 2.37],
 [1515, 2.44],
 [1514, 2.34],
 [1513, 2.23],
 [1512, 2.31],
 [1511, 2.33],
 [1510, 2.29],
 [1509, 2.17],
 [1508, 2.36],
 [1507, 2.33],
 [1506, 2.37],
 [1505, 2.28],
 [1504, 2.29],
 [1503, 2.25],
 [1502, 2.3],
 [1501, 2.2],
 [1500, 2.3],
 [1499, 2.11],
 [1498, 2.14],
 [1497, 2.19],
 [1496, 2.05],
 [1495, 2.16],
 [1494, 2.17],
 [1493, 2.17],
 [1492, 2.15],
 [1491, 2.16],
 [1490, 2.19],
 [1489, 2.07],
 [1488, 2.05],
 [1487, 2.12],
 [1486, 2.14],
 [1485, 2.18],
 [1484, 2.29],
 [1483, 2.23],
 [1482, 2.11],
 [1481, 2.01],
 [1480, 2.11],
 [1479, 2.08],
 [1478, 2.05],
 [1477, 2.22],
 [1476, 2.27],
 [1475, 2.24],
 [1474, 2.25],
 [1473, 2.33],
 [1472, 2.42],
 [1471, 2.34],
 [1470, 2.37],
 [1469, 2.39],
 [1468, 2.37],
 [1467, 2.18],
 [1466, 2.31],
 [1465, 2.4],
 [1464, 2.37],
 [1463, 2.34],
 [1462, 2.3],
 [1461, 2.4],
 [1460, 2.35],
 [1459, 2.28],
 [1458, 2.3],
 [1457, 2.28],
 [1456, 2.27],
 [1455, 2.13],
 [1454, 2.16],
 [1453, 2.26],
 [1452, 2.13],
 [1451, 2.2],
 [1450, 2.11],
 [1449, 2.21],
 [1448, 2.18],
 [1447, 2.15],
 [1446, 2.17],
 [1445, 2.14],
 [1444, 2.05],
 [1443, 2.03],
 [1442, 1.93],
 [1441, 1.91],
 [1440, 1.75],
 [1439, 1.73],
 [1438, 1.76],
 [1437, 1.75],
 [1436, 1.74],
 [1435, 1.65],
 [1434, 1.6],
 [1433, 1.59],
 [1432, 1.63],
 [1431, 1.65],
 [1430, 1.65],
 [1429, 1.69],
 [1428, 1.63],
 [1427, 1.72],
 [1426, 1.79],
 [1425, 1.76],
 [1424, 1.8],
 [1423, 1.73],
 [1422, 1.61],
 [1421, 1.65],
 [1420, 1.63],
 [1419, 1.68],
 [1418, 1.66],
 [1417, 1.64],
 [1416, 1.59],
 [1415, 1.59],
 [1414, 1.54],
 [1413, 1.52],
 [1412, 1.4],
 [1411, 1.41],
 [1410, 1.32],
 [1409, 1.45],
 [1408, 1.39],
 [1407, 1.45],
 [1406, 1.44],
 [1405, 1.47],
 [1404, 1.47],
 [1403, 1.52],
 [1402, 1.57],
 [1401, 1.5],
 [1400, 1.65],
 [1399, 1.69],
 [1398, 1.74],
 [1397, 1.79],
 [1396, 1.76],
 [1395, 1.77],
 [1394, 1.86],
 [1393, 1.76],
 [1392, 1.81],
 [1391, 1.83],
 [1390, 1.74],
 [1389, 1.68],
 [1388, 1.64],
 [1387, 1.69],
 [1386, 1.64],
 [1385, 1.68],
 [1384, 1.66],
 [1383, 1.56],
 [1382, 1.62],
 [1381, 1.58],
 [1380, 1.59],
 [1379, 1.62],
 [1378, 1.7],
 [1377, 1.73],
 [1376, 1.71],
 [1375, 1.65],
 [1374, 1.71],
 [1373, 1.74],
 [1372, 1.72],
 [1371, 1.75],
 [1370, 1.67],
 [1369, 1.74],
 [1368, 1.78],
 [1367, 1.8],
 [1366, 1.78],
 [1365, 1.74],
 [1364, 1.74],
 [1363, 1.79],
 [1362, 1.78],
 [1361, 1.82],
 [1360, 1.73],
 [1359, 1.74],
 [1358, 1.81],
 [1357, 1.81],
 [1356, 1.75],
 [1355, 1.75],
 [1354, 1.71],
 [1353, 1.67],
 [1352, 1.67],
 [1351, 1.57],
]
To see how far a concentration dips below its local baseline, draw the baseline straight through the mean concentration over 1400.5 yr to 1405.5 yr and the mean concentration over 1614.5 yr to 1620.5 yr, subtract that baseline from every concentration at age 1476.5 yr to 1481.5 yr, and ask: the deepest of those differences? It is 0.18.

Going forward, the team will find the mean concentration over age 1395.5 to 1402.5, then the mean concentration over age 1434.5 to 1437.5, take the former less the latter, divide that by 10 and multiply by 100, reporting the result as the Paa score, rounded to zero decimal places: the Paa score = 0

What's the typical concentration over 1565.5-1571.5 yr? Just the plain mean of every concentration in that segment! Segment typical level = 2.22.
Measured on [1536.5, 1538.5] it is 2.33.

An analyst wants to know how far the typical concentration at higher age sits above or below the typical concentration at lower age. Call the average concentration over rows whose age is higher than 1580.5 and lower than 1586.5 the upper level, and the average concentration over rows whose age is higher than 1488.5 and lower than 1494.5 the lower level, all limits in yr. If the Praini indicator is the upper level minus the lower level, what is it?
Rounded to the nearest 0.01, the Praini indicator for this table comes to 0.27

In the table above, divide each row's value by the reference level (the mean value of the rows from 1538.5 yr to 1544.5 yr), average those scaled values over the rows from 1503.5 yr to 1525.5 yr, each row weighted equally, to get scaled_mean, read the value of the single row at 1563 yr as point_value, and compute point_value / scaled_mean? 2.39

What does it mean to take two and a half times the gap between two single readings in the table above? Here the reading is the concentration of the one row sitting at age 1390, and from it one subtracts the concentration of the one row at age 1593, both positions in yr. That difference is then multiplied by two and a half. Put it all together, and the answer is -1.5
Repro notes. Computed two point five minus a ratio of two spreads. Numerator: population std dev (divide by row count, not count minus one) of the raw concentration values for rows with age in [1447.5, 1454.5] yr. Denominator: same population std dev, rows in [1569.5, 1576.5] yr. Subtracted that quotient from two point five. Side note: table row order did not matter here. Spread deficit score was 1.5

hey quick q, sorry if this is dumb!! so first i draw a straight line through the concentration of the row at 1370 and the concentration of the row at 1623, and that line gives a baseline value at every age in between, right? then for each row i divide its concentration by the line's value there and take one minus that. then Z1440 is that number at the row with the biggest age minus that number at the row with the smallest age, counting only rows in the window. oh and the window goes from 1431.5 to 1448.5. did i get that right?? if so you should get -0.28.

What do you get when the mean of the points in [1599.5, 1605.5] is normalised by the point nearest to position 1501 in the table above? 1.01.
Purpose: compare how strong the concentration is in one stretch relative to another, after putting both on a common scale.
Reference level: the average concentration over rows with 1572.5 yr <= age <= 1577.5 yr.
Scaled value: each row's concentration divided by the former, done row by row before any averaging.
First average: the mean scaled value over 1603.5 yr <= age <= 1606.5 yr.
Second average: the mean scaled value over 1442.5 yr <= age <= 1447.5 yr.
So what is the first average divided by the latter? 1.05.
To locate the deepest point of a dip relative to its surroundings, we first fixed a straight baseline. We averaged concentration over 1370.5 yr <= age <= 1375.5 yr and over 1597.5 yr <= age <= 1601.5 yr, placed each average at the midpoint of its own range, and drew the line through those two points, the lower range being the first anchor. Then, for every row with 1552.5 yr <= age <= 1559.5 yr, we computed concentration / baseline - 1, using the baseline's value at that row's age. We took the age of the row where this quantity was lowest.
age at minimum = 1557 yr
